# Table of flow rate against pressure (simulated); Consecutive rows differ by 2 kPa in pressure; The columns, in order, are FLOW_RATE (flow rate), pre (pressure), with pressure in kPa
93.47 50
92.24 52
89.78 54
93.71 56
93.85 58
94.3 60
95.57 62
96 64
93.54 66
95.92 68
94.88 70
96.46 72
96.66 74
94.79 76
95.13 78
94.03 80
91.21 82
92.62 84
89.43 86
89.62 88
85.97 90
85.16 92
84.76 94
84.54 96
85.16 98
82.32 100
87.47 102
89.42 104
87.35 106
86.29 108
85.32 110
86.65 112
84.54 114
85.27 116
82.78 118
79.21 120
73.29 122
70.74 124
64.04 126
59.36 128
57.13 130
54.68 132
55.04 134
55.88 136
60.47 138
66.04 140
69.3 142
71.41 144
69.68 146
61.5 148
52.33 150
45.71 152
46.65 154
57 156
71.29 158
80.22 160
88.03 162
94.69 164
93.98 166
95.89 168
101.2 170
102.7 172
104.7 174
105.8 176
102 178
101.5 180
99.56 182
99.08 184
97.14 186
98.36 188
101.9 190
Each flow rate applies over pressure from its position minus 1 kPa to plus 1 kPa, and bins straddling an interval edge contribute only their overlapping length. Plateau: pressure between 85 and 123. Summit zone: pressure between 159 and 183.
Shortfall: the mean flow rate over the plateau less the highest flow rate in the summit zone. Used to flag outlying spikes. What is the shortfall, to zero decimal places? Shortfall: -21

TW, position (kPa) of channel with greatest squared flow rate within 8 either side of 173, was 176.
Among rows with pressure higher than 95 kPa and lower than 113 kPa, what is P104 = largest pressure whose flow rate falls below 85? 100 kPa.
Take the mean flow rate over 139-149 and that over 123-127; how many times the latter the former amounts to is 1.0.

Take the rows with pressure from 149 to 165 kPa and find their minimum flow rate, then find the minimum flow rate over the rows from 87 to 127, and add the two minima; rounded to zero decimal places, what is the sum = 110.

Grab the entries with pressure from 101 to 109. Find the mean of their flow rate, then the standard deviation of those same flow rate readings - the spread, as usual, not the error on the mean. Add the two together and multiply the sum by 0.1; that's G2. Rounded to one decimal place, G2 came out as 8.9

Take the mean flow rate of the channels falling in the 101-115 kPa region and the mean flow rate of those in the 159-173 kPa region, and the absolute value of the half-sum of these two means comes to 90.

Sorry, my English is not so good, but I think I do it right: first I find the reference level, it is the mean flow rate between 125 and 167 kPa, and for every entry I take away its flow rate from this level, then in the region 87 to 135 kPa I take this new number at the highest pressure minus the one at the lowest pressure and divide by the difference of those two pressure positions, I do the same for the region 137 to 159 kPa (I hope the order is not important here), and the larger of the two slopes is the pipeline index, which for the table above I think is 0.75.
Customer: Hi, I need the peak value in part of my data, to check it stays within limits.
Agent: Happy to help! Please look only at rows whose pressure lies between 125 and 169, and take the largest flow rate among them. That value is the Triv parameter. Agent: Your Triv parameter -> 95.89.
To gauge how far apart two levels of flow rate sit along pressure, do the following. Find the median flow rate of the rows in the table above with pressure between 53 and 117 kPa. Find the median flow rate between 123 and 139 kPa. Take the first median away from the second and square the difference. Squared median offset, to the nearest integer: 989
